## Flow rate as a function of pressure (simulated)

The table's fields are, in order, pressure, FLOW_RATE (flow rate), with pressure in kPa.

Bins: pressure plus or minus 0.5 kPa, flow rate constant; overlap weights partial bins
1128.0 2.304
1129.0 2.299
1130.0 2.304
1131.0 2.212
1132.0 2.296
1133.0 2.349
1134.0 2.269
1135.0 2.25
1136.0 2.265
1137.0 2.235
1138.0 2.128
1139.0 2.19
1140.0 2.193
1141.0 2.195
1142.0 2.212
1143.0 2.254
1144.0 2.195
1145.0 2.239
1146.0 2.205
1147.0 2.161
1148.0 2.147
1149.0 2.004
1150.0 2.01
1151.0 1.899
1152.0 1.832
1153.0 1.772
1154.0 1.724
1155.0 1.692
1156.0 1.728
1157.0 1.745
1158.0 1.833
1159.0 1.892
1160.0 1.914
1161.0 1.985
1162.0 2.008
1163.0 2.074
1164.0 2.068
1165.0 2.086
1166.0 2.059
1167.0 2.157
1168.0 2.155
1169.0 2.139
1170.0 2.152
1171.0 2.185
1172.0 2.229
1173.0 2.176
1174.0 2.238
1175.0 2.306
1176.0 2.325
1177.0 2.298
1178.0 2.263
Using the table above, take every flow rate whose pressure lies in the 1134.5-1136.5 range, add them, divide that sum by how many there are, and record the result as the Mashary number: 2.3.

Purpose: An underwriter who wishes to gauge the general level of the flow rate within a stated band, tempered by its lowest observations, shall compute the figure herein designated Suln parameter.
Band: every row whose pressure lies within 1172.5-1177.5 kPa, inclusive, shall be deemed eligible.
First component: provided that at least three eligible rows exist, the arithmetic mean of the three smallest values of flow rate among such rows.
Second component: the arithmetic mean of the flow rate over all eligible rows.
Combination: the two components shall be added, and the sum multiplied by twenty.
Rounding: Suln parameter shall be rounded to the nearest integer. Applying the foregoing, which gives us 90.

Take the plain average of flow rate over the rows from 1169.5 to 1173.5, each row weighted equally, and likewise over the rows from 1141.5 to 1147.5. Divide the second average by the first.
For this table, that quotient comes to 1.012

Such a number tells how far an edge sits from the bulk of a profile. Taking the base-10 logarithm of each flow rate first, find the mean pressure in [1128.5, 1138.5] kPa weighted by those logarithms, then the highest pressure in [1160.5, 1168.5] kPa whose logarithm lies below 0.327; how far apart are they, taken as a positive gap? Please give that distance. 32.6 kPa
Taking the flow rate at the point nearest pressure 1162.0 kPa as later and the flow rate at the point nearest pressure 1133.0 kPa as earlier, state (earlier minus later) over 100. 0.0034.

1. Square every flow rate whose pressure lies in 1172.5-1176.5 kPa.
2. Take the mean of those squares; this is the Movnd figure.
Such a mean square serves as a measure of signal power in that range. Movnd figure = 5.12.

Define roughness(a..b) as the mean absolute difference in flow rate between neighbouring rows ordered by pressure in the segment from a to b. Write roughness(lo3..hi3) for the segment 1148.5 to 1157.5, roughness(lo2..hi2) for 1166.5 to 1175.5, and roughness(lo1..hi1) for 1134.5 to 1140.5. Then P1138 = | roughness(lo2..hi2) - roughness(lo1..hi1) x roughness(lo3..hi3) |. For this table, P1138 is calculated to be 0.0343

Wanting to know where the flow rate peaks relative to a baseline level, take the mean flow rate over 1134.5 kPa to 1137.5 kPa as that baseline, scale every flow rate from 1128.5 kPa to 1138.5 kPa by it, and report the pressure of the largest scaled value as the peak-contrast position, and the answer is 1133.0 kPa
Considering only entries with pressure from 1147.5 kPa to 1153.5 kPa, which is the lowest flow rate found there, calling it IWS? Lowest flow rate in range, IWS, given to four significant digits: 1.772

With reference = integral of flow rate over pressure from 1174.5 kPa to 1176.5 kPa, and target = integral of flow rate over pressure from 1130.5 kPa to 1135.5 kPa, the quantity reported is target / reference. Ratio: 2.5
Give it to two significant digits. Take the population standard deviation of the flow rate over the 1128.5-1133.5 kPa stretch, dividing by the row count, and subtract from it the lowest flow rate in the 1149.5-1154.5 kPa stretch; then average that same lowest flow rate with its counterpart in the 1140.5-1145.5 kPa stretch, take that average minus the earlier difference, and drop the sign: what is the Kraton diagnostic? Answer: 3.6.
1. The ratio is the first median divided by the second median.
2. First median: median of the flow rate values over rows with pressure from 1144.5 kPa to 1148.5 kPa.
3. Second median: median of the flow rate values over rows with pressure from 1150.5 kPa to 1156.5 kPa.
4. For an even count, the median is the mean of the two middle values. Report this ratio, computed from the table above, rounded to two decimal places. 1.25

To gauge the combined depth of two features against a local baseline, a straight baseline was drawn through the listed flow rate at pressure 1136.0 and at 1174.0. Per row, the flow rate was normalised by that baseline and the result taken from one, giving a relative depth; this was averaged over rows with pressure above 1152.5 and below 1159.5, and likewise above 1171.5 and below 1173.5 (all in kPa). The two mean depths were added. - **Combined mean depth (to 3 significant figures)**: 0.230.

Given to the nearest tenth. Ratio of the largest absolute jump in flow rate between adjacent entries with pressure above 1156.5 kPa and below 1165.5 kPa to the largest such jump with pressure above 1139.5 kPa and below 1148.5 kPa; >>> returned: 1.5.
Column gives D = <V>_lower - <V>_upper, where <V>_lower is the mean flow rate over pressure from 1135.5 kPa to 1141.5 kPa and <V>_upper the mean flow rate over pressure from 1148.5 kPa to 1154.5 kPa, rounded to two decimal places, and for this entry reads 0.33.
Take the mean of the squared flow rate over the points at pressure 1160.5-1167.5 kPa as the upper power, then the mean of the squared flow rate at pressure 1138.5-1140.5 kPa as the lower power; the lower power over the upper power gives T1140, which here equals 1.13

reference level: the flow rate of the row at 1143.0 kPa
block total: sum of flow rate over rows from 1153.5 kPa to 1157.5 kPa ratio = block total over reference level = 3.06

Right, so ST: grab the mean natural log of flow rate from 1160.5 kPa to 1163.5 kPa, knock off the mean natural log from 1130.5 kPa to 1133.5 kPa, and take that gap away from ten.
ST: 10.1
